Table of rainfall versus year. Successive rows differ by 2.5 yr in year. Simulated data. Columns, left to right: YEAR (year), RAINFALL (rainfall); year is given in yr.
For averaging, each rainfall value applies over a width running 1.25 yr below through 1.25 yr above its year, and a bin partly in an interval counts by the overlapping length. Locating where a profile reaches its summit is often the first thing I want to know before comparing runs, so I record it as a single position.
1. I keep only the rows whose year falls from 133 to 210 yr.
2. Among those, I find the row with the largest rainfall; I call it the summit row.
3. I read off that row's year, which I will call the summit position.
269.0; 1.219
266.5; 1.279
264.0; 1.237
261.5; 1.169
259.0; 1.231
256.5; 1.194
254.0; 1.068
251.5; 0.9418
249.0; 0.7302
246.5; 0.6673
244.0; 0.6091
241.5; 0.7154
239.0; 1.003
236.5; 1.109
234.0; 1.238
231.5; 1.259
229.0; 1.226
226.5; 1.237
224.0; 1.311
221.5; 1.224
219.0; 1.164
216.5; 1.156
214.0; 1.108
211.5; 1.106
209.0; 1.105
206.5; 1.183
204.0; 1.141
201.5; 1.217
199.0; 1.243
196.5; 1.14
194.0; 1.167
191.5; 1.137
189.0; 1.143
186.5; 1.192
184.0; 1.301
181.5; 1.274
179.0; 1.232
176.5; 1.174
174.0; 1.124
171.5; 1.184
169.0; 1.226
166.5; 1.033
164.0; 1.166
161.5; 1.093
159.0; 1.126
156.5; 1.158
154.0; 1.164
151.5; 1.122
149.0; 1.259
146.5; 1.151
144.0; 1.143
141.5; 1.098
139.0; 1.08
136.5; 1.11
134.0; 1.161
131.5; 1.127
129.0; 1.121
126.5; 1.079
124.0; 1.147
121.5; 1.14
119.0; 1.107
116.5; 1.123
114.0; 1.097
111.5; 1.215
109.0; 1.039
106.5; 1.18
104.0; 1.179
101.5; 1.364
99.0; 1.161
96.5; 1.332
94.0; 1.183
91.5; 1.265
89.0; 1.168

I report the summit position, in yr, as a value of 184.0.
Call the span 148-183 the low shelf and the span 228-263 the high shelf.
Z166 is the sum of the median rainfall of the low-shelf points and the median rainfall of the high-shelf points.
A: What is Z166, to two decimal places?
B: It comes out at 2.25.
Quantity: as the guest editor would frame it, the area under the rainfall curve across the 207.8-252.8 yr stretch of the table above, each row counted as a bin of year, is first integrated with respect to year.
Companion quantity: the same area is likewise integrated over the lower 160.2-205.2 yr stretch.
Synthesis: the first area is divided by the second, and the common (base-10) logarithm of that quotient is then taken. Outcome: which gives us -0.049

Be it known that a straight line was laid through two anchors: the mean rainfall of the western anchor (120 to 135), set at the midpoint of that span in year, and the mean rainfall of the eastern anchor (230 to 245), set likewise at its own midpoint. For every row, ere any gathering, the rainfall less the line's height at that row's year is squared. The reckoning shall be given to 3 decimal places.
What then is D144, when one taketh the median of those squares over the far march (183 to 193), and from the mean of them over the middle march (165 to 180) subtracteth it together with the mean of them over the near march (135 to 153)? -0.005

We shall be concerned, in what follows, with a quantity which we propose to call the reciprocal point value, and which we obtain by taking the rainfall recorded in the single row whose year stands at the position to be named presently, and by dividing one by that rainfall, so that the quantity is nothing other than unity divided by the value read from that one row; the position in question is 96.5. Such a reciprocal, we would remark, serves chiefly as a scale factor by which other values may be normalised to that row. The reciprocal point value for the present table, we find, 0.75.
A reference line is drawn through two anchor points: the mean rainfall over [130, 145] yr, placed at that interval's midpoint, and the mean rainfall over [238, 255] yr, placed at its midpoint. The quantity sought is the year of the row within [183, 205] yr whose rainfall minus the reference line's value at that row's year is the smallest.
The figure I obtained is 189.0 yr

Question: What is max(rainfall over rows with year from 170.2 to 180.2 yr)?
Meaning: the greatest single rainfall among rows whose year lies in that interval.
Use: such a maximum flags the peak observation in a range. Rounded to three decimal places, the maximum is 1.232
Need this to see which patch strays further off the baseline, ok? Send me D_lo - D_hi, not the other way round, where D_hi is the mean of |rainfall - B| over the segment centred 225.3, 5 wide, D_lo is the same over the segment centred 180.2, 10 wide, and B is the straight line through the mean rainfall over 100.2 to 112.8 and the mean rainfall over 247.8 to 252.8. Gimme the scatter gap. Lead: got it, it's -0.14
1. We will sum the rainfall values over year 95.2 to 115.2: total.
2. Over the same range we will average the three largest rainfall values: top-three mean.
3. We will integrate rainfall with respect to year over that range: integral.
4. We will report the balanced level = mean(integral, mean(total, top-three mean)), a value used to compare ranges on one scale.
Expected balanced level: 14.68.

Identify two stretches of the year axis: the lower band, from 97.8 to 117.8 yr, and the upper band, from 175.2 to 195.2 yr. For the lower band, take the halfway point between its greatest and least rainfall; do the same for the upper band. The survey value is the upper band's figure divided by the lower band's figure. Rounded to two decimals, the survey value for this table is 1.01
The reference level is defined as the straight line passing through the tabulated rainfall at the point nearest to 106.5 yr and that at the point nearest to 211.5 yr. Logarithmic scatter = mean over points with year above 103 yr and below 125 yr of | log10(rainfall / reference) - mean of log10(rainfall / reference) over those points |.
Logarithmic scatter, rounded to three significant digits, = 0.0152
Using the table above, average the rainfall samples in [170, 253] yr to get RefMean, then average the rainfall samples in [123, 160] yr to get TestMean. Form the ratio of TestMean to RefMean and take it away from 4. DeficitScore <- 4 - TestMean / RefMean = 2.980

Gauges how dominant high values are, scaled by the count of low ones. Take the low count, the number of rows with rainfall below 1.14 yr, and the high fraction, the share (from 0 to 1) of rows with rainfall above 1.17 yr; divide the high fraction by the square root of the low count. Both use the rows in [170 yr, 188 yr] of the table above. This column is 0.86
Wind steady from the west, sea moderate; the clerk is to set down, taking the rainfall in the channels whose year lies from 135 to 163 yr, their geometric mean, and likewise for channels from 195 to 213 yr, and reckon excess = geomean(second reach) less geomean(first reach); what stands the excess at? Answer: 0.025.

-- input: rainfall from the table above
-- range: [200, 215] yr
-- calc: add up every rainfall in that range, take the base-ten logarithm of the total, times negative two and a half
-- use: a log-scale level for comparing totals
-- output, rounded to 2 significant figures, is -2.1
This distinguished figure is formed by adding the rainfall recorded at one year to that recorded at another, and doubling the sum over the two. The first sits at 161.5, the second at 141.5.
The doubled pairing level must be 4.38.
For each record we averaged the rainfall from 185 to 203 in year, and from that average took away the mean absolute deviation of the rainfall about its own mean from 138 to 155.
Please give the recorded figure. 1.14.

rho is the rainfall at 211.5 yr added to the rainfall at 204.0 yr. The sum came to 2.25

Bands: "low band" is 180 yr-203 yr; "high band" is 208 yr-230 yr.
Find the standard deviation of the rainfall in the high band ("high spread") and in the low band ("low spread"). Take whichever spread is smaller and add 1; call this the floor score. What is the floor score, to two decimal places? 1.06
